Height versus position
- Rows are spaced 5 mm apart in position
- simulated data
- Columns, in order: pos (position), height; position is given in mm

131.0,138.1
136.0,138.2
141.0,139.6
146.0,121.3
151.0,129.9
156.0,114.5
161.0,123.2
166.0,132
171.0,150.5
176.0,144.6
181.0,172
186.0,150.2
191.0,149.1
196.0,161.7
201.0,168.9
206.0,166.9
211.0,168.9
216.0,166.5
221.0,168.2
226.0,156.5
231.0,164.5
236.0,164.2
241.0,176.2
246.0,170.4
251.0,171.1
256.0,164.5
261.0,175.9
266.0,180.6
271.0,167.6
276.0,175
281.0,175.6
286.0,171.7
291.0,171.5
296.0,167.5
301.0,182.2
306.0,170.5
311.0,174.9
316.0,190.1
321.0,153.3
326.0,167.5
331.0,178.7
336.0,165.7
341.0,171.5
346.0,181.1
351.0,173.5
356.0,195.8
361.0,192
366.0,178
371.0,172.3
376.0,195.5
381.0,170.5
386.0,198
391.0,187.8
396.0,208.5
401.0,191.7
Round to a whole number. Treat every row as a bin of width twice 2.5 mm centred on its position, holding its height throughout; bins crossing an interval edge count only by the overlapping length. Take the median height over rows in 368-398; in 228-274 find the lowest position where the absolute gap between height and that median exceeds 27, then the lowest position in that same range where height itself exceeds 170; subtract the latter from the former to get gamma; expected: -10 mm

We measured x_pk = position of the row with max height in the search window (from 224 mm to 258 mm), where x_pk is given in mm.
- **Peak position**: 241.0 mm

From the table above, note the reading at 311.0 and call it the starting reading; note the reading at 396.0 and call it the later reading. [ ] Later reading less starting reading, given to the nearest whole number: 34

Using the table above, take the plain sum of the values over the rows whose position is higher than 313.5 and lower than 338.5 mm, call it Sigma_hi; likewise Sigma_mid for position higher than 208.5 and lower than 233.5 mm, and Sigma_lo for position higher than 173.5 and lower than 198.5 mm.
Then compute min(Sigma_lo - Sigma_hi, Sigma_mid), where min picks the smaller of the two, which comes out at -78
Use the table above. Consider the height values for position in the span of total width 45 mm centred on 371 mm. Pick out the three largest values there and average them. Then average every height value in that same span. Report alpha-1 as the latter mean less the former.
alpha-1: -11.6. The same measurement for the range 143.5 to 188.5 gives -20.0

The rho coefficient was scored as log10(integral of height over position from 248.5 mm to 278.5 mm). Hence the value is 3.714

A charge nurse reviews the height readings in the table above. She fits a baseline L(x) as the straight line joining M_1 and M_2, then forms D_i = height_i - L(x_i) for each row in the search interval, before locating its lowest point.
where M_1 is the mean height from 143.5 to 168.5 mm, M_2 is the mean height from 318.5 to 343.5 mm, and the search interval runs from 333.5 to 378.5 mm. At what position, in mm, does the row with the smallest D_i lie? 371.0 mm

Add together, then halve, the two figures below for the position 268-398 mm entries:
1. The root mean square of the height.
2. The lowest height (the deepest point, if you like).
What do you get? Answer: 166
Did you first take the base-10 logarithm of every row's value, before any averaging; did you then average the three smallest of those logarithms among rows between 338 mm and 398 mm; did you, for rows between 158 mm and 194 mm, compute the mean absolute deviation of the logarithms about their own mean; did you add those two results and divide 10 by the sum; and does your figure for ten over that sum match 4.41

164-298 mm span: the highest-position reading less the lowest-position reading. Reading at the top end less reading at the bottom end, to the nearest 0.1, 35.5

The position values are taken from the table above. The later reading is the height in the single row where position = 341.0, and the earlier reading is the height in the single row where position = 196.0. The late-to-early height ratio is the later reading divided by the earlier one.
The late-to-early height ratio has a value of 1.06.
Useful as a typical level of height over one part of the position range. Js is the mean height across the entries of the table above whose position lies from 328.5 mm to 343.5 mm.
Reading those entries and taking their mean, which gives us 172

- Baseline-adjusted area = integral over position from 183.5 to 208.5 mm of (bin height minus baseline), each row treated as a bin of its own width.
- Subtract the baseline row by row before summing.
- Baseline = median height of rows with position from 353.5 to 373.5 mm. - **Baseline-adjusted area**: -641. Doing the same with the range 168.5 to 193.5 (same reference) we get -793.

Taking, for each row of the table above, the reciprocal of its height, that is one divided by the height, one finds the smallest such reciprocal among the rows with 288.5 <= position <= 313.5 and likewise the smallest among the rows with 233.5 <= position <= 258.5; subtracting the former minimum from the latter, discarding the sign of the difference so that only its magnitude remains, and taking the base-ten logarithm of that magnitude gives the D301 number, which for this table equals -3.7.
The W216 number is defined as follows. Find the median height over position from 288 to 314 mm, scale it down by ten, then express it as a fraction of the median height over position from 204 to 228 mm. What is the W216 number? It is 0.103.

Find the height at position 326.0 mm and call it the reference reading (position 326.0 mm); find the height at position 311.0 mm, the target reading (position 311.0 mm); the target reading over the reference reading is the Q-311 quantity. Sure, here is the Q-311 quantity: 1.04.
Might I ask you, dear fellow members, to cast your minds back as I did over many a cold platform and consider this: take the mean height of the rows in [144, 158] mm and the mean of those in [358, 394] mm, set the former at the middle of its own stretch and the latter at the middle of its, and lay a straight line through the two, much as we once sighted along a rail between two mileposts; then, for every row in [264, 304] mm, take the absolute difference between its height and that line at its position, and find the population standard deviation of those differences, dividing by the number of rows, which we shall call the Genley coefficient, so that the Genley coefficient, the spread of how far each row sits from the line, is 6.1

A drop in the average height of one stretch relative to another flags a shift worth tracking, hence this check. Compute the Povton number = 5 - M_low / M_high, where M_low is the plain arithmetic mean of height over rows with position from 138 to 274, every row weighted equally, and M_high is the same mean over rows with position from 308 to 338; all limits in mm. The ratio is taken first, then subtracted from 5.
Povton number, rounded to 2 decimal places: 4.09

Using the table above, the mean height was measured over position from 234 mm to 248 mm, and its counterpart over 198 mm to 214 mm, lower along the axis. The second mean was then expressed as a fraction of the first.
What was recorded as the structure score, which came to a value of 0.99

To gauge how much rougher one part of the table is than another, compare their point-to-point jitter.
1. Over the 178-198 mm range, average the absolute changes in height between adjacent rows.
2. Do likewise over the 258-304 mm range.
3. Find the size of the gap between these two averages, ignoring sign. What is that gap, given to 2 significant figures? 5.8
